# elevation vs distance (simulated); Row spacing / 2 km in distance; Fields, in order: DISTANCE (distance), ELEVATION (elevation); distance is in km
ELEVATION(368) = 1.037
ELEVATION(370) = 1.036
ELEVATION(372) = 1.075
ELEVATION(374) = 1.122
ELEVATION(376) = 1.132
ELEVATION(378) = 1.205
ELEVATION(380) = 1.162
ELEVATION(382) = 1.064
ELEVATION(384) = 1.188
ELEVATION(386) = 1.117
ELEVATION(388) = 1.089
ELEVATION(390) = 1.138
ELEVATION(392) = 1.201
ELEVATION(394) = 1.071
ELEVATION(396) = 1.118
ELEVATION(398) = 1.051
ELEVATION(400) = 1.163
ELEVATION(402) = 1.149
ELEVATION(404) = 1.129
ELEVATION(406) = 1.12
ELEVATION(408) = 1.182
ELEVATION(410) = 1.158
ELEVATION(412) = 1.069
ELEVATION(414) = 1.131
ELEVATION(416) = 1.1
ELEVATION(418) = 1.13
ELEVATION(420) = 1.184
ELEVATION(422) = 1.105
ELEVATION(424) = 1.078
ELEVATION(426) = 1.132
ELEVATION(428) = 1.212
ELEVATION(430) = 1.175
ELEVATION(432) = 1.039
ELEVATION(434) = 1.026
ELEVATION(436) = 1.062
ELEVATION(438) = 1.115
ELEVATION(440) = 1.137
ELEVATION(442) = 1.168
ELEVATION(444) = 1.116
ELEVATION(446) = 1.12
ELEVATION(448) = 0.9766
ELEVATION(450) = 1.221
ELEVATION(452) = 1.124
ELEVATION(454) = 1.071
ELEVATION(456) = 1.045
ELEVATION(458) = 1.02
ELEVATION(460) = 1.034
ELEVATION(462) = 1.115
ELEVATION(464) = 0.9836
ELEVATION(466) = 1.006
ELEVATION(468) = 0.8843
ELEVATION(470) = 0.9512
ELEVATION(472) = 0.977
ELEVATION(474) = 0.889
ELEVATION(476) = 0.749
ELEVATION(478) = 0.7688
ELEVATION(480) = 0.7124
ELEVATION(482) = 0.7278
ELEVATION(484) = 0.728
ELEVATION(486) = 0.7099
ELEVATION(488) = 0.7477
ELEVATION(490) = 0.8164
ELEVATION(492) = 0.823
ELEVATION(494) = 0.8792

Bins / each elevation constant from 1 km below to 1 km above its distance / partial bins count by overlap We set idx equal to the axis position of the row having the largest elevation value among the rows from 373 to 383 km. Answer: 378 km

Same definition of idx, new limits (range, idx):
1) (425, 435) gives 428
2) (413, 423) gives 420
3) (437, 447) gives 442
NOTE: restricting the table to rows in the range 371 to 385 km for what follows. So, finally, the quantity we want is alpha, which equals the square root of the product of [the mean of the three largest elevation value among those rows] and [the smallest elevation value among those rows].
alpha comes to 1.12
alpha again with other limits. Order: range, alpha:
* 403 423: 1.12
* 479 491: 0.74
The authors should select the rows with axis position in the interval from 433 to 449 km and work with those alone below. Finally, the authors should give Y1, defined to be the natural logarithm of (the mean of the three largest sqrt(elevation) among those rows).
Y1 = 0.066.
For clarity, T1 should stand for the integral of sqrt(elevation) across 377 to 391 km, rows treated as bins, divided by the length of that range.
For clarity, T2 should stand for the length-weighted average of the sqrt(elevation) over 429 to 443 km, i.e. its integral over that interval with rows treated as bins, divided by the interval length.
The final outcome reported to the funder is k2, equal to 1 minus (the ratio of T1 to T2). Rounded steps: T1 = 1.066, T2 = 1.050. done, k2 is -0.02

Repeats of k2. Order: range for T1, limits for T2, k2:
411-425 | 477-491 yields -0.22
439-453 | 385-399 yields 0.00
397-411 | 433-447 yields -0.01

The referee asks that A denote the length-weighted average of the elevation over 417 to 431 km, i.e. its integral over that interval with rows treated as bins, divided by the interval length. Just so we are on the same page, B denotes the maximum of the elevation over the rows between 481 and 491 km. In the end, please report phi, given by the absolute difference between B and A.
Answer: 0.33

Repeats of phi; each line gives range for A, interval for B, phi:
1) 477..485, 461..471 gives 0.38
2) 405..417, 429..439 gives 0.05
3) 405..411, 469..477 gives 0.18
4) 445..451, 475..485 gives 0.34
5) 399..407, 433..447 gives 0.03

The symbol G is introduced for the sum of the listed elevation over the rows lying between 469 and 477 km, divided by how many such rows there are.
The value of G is 0.89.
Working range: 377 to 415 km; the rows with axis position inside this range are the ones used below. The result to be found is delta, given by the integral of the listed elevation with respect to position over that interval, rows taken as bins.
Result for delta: 43.0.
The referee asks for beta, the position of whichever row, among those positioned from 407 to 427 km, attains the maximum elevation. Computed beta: 420 km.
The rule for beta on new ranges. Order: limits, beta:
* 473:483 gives 474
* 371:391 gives 378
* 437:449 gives 442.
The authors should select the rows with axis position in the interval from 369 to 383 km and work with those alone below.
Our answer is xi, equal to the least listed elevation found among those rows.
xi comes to 1.036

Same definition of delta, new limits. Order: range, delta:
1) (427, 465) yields 41.5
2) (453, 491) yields 33.9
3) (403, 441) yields 42.6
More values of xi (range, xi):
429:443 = 1.026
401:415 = 1.069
